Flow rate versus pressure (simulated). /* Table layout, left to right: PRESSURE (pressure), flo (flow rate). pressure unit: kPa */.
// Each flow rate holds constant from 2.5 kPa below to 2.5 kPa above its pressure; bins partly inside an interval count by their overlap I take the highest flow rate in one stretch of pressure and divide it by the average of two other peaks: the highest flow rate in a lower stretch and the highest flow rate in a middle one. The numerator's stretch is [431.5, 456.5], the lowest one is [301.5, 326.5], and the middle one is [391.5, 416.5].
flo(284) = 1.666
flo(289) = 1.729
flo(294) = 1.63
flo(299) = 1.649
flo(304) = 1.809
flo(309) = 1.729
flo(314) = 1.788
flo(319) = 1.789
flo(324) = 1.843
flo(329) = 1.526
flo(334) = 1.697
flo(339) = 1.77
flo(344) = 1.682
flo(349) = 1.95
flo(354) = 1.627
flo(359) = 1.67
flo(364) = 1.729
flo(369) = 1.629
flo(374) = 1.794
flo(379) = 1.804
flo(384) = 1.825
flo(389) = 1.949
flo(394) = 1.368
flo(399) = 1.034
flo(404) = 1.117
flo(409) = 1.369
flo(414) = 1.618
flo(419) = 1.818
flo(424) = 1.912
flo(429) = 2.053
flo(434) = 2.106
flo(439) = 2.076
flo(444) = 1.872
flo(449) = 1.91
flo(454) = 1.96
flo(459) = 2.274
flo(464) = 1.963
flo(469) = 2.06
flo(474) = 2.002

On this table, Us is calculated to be 1.22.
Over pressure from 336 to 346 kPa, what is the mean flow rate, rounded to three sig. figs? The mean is 1.73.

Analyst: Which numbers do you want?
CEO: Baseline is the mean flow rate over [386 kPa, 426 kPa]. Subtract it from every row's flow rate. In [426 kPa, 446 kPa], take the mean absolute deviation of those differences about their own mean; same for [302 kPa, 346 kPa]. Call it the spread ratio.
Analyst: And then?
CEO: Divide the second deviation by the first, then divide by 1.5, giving 0.60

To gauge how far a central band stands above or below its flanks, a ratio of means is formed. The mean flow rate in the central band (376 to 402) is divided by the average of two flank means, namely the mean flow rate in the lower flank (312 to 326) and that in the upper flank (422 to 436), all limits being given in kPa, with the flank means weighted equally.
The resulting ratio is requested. 0.83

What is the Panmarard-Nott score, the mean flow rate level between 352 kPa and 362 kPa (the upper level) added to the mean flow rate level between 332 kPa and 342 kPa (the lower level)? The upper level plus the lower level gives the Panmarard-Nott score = 3.4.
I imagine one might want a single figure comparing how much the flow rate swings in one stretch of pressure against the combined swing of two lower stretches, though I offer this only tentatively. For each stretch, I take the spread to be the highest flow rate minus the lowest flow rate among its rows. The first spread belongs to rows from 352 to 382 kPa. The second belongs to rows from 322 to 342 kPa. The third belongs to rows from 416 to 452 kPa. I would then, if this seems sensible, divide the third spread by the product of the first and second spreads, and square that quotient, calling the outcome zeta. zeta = 26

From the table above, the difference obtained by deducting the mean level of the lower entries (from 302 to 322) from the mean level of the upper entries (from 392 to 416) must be -0.5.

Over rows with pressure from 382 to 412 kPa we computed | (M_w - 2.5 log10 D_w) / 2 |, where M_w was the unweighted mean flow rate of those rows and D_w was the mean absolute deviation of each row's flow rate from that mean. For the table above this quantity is 1.4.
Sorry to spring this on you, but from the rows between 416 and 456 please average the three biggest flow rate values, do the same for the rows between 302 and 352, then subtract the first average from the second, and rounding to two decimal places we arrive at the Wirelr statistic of -0.21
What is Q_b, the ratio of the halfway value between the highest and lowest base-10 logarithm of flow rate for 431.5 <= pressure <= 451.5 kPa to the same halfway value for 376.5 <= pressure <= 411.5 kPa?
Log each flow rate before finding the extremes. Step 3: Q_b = 1.96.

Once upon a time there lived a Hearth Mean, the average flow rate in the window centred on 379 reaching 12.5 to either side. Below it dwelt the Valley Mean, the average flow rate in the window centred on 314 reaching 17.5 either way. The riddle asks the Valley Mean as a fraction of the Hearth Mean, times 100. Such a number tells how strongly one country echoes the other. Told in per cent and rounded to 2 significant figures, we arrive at 96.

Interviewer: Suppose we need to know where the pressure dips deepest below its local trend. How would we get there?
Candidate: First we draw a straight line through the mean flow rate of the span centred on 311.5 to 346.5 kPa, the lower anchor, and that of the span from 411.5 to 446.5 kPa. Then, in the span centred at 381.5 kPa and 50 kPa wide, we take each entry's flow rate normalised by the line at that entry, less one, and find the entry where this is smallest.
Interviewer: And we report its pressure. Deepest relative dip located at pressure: 399 kPa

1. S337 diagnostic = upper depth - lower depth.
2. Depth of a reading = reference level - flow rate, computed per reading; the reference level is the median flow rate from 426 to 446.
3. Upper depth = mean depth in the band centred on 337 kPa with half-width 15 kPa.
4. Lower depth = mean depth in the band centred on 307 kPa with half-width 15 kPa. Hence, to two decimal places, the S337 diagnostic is -0.01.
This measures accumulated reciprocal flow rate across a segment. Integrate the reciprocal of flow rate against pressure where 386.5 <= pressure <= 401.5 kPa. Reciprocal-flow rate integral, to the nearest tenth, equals 11.1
